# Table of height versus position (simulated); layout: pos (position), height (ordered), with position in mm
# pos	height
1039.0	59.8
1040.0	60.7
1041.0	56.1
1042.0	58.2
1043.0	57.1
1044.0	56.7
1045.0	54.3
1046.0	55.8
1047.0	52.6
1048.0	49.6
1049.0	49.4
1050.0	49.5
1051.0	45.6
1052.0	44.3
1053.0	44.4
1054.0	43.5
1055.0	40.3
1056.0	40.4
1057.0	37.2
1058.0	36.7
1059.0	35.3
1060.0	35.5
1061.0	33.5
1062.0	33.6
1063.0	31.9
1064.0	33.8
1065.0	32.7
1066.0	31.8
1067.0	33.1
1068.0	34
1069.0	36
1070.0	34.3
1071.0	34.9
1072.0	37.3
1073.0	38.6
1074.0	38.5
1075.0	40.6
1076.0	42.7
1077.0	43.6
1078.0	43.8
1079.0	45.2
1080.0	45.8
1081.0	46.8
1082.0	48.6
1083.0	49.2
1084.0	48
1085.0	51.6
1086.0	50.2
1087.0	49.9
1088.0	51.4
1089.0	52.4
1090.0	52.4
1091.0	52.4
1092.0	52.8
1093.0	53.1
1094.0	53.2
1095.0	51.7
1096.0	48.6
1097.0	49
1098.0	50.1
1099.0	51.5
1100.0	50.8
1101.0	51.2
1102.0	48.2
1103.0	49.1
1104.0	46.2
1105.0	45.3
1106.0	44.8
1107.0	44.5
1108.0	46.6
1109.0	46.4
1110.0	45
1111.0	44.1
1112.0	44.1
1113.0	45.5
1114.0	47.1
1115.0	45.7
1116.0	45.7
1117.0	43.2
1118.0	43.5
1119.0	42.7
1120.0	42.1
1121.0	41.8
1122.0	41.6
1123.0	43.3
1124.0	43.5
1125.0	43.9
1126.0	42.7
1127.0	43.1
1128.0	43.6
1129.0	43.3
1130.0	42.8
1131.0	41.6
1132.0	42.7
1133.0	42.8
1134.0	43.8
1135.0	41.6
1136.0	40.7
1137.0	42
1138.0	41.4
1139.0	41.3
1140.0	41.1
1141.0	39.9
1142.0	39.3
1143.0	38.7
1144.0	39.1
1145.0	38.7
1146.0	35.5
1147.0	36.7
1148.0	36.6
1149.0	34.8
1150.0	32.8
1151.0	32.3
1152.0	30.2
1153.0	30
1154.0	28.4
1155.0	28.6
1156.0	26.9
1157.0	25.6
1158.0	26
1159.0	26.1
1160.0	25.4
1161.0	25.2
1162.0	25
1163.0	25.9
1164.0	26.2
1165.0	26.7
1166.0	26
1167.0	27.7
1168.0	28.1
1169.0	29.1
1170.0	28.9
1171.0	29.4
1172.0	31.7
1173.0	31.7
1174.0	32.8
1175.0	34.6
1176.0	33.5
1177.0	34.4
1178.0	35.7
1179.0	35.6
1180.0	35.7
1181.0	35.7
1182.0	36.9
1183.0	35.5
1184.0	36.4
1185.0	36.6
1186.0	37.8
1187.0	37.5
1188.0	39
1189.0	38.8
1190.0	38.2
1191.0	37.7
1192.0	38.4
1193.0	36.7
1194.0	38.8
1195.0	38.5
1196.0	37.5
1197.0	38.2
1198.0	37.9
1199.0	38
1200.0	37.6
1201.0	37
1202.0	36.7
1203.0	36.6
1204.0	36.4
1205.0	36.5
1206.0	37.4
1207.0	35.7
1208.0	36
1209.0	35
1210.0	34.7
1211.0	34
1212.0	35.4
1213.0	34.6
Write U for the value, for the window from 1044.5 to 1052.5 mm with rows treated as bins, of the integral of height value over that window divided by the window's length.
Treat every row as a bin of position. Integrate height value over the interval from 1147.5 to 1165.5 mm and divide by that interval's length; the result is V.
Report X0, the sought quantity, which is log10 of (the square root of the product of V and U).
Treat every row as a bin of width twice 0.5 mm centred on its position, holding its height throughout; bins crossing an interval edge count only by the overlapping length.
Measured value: 1.58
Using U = 50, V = 28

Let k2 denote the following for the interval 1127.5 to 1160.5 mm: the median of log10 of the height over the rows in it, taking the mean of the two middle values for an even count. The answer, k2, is 1.59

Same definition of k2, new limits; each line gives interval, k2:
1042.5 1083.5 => 1.61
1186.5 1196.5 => 1.58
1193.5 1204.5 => 1.58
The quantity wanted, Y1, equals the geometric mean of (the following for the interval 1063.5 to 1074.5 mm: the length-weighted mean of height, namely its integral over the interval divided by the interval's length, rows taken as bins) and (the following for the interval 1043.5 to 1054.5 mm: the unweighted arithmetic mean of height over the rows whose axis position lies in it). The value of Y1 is 42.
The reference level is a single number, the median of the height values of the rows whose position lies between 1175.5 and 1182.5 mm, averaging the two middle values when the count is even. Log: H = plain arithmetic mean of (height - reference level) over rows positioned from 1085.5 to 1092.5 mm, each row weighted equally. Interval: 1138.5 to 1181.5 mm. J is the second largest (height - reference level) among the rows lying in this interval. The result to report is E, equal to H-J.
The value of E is 11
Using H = 16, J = 5.4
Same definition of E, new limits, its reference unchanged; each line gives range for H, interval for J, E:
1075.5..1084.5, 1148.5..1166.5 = 13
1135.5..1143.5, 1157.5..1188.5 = 3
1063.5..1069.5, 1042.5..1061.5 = -23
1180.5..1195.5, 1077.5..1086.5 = -13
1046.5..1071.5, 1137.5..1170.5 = -2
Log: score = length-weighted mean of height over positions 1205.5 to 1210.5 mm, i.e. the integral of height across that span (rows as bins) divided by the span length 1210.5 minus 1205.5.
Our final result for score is 36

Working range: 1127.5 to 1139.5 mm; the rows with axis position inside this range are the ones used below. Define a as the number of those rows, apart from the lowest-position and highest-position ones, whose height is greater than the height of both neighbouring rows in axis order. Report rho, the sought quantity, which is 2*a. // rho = 4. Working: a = 2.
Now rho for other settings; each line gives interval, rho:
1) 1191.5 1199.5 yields 4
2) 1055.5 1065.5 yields 6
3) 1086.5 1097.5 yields 2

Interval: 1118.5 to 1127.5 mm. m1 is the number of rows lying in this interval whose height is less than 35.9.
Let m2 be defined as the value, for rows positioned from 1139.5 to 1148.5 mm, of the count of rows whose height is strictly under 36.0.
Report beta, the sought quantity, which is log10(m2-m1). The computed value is 0.00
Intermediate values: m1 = 0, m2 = 1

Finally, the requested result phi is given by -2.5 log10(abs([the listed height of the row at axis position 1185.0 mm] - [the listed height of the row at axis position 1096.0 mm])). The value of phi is -2.70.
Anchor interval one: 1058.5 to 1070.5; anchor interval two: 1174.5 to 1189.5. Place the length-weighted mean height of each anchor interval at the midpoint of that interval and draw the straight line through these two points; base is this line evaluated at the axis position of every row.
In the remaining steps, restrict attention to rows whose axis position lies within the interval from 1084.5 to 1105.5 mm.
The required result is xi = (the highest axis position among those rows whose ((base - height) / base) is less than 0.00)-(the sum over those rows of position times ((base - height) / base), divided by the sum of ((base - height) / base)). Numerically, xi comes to 10.6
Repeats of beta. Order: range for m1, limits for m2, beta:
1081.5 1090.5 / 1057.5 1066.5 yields 0.90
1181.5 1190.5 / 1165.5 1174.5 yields 0.90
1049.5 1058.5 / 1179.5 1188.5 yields 0.48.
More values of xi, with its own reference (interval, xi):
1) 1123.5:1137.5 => 6.9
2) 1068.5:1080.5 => 3.4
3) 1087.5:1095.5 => 3.5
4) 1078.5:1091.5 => 5.5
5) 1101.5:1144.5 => 24.5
